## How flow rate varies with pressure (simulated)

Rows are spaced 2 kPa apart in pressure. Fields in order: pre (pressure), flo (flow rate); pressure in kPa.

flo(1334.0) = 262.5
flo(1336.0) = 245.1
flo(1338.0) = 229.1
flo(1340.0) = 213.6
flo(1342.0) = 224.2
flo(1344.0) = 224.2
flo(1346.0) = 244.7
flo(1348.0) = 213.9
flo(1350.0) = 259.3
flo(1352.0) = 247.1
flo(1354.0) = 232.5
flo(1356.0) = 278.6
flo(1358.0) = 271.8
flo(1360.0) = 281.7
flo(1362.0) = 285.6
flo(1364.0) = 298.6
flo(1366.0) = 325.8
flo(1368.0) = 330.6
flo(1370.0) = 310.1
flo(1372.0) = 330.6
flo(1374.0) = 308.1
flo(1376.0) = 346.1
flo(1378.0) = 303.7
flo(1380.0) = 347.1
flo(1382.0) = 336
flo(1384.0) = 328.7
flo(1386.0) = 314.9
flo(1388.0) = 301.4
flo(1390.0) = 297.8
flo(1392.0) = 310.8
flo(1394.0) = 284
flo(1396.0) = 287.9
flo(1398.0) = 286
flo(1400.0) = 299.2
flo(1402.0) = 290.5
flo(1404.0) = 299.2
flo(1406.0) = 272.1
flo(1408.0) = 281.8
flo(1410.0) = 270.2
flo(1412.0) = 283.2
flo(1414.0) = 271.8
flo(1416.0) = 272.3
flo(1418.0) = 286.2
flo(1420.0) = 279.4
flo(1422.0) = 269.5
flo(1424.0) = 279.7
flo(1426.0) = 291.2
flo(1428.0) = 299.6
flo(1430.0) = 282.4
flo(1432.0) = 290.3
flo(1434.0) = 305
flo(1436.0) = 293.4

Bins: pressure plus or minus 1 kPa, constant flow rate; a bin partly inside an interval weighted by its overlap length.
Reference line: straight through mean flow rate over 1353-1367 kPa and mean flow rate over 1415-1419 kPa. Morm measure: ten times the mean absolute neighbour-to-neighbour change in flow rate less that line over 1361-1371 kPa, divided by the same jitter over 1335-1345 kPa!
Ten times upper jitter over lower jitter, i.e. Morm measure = 16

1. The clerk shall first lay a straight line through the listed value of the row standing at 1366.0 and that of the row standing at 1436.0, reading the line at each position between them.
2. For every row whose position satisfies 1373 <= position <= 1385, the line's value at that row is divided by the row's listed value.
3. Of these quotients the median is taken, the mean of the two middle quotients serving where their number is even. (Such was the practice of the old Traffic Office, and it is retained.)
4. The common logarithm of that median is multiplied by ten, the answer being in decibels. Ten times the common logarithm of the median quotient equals -0.19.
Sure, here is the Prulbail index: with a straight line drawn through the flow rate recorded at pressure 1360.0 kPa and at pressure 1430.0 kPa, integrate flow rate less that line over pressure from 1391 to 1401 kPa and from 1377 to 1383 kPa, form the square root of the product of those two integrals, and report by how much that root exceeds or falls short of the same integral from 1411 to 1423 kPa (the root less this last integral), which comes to 243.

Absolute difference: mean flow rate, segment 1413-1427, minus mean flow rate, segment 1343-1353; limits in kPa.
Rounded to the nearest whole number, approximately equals 41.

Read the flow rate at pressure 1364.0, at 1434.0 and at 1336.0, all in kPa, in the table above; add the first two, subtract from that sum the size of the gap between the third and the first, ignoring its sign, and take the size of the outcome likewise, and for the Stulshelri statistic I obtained 550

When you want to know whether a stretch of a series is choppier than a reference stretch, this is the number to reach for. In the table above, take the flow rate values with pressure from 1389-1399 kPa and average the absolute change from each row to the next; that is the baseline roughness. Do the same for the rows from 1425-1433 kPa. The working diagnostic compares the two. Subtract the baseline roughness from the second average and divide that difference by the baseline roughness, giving 0.0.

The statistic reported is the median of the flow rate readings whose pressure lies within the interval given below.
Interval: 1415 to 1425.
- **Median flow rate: 279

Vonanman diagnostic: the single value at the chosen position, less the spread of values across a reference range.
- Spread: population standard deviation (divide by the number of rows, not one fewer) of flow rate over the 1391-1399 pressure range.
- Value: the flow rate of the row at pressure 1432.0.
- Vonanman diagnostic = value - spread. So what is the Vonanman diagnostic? 279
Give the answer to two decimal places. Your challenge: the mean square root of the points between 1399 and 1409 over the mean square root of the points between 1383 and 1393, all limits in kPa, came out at 0.96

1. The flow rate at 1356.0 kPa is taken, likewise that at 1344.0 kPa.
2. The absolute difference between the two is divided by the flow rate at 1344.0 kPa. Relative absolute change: 0.24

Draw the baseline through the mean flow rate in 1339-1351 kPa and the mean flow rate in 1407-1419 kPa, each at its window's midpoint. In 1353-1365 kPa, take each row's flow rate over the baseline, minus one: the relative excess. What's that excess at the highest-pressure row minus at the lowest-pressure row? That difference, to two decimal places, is 0.24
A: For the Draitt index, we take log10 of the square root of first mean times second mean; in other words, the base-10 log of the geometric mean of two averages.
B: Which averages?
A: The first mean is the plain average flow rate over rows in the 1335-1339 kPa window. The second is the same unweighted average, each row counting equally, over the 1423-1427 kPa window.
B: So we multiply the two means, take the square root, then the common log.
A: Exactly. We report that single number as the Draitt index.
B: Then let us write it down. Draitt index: 2.415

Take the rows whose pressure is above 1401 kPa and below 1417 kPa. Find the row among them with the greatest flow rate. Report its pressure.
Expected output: 1404.0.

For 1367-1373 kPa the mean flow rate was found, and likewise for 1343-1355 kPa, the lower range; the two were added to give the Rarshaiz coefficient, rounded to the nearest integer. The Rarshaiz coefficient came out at 561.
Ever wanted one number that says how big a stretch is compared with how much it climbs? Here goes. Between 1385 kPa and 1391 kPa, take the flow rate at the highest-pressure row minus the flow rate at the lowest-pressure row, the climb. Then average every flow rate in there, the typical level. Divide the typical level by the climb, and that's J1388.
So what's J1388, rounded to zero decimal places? -18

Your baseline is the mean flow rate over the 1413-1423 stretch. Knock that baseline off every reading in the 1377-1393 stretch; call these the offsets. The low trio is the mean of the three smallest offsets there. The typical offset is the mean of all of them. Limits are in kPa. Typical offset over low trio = 1.7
